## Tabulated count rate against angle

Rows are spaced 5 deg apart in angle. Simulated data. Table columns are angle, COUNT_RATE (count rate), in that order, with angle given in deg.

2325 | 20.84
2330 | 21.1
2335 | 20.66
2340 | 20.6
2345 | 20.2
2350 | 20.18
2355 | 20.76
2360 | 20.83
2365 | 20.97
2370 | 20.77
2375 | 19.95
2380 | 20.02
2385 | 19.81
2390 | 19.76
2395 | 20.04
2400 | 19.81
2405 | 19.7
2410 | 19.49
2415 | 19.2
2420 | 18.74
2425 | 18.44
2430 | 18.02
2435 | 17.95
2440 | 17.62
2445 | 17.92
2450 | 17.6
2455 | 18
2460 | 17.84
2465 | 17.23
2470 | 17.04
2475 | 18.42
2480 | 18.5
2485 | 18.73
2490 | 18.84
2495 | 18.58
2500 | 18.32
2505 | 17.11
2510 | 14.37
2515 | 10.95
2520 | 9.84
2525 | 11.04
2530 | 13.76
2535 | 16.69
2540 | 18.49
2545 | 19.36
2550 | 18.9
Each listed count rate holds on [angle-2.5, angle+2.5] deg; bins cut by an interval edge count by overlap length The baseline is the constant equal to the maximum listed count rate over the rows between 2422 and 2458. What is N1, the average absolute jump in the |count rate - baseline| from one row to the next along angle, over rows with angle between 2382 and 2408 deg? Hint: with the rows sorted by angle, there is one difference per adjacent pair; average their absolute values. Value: 0.17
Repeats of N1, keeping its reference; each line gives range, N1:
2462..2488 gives 0.46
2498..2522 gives 2.12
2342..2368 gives 0.20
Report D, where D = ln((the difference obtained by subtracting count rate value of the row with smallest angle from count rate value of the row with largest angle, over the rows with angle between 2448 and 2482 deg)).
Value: 0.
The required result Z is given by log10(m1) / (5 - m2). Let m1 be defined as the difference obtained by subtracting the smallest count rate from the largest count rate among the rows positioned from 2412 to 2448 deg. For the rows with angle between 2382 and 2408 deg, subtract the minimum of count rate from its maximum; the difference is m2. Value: 0.04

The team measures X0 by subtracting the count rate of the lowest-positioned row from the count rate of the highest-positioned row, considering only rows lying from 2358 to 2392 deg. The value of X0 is -1.1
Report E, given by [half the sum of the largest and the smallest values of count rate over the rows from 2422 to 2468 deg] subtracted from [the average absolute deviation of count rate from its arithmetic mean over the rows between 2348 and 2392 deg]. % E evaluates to -17.4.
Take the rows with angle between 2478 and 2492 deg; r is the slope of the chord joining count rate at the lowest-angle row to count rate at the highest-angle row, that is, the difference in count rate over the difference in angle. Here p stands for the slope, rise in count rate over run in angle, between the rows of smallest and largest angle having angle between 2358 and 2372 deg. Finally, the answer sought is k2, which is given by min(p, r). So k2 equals -0.006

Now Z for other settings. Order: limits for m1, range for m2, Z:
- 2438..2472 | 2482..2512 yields -0.03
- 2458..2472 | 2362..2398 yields -0.03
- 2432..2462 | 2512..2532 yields -0.37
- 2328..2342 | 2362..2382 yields -0.08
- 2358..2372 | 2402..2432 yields -0.21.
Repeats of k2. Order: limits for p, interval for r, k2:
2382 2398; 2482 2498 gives -0.015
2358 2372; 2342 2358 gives -0.006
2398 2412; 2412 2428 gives -0.076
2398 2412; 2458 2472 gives -0.080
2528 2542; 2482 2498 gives -0.015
